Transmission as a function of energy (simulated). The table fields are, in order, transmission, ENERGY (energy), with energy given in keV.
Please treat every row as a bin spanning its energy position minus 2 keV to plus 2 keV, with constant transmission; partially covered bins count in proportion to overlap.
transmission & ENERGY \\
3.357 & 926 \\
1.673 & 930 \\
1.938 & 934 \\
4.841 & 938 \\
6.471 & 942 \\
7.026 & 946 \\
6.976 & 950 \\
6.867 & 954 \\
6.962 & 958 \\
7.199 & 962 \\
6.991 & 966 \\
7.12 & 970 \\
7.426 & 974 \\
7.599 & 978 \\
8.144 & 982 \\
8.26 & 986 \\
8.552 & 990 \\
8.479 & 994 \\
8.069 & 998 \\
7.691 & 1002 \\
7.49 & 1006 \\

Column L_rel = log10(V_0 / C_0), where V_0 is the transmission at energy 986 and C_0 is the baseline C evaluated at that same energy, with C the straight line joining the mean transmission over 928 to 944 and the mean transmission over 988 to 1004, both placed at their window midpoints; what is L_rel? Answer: 0.04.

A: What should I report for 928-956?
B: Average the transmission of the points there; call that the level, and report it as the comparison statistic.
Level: 5.11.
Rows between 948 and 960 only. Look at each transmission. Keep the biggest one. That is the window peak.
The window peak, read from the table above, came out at 6.976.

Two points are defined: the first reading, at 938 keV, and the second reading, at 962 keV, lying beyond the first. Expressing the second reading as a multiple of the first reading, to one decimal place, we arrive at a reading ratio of 1.5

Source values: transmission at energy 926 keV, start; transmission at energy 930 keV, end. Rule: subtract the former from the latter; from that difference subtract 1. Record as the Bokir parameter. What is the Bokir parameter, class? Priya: -2.7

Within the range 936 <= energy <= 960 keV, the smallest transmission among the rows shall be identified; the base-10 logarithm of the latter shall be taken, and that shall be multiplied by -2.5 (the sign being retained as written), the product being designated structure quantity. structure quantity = -1.71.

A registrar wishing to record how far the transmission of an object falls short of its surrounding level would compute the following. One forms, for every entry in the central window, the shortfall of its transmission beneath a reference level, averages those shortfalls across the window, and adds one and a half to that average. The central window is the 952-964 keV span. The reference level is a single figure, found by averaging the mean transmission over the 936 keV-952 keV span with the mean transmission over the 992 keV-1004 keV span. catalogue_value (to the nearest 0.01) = 1.69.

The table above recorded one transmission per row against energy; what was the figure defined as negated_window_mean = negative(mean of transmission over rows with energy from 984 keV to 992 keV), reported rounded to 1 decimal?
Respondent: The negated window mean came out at -8.4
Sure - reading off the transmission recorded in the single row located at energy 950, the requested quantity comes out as 6.976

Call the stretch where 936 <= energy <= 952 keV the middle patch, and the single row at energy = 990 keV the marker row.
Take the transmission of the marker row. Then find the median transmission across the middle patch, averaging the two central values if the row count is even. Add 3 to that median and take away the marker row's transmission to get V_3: 1.2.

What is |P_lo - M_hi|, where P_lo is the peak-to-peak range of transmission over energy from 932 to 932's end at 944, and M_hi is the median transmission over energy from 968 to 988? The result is 3.1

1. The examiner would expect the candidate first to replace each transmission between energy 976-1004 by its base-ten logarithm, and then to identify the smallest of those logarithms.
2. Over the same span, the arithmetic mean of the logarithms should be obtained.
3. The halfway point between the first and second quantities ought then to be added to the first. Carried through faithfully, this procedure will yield 1.78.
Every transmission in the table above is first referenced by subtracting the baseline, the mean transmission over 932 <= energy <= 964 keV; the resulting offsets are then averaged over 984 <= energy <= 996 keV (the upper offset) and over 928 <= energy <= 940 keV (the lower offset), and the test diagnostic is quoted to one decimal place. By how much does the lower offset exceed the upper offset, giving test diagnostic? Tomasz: -5.6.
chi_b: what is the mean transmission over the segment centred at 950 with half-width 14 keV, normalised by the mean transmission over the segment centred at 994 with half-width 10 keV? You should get 0.81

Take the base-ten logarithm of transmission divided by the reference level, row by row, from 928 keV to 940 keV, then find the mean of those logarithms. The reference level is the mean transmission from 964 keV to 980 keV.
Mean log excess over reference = -0.46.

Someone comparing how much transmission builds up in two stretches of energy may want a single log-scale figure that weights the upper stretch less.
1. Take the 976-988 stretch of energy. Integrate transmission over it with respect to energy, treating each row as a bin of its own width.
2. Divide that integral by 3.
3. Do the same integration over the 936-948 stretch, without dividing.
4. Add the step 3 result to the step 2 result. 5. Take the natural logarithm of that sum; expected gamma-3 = 4.66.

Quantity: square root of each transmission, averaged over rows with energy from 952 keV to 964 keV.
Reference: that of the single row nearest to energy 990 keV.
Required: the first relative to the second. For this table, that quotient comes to 0.91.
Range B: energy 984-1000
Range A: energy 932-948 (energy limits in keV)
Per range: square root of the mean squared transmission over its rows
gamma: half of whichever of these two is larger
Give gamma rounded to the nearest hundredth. 4.17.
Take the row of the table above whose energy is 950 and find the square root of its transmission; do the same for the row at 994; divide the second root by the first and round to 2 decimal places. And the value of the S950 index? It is 1.10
